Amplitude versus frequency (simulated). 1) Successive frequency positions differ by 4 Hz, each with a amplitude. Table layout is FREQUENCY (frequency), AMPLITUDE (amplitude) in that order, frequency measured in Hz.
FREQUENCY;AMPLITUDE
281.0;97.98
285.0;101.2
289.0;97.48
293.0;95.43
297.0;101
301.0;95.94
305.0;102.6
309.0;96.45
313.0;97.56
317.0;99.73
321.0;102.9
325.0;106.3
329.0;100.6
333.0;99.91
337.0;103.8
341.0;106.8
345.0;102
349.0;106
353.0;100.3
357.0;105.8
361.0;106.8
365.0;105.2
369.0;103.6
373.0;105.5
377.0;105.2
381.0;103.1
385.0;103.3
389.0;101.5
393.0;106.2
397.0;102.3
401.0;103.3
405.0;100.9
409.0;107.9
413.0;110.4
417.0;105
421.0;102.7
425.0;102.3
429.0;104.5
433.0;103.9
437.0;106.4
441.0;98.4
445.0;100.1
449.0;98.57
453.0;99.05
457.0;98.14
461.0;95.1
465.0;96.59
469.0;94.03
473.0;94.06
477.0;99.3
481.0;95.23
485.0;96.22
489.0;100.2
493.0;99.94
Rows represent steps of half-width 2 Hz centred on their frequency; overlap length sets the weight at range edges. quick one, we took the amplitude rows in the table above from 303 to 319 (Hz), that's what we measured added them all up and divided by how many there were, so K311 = 99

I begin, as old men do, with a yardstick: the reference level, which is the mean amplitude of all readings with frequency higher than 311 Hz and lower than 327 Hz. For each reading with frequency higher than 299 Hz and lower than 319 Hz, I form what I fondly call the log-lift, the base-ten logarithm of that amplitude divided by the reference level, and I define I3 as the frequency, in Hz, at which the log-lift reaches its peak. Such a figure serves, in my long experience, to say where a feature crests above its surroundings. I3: 305.0 Hz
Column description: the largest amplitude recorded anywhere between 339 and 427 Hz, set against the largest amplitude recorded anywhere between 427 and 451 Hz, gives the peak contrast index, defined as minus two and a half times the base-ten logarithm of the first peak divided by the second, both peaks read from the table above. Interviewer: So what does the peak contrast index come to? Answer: -0.040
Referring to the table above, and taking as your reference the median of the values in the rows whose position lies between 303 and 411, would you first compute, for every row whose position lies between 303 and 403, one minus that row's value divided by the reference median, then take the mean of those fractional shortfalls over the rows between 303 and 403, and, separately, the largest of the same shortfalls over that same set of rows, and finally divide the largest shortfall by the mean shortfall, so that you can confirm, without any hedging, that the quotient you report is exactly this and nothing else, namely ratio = 30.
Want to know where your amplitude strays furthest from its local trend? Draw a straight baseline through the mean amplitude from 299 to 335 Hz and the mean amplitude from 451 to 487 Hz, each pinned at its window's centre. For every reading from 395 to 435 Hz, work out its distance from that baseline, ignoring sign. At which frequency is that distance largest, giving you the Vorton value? 413.0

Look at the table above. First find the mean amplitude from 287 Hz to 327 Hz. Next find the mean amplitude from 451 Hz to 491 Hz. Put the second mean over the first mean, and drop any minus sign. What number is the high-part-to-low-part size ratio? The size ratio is 0.97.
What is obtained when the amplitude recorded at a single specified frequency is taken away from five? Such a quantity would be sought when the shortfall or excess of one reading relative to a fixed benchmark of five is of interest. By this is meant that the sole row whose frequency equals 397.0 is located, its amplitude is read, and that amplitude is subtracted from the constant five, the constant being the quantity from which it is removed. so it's -97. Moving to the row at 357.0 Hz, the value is -101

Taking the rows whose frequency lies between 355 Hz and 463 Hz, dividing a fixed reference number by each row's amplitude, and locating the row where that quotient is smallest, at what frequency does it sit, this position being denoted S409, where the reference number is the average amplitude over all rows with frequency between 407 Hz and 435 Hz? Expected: 413.0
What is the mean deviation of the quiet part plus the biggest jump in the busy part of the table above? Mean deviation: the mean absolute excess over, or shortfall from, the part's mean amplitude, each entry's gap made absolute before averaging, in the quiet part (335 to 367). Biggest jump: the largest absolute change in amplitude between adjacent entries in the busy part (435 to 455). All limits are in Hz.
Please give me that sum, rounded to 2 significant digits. 9.9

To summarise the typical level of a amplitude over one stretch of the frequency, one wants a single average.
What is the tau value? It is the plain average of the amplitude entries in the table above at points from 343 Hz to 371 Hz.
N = 104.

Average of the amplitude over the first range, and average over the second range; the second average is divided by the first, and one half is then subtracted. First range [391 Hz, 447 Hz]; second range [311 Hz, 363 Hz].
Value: 0.491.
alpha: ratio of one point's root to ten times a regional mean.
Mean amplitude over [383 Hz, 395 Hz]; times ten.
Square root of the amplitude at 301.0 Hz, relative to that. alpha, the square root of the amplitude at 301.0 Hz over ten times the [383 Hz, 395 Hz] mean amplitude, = 0.0094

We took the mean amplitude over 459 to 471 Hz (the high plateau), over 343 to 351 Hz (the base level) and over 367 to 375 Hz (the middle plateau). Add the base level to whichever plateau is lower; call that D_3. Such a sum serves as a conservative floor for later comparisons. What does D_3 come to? 199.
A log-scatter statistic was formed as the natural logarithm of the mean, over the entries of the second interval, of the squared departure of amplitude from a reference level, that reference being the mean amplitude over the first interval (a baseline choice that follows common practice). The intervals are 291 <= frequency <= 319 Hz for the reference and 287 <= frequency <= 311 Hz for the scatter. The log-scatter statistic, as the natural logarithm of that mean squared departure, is 2.0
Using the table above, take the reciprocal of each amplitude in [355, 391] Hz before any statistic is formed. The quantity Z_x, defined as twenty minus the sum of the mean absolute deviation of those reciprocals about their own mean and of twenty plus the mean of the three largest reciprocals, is -0.0099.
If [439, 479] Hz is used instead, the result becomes -0.0108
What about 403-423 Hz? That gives -0.0100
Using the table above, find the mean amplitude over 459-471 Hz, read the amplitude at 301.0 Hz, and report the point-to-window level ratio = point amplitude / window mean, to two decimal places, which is 1.01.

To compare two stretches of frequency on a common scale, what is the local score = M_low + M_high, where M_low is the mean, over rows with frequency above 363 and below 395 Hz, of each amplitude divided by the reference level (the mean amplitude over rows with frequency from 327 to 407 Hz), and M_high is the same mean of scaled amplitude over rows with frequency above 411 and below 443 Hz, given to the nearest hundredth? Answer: 2.01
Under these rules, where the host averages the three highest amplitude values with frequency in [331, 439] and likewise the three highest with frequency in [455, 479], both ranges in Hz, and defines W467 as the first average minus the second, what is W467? 10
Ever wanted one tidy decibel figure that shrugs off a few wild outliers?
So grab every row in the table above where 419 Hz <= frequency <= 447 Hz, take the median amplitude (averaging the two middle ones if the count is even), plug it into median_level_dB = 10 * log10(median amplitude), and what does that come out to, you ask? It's 20.12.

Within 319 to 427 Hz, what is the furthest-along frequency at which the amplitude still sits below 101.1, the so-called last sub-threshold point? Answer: 405.0 Hz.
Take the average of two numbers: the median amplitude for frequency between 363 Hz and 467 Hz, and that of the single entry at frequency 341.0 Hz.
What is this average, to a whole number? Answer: 105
